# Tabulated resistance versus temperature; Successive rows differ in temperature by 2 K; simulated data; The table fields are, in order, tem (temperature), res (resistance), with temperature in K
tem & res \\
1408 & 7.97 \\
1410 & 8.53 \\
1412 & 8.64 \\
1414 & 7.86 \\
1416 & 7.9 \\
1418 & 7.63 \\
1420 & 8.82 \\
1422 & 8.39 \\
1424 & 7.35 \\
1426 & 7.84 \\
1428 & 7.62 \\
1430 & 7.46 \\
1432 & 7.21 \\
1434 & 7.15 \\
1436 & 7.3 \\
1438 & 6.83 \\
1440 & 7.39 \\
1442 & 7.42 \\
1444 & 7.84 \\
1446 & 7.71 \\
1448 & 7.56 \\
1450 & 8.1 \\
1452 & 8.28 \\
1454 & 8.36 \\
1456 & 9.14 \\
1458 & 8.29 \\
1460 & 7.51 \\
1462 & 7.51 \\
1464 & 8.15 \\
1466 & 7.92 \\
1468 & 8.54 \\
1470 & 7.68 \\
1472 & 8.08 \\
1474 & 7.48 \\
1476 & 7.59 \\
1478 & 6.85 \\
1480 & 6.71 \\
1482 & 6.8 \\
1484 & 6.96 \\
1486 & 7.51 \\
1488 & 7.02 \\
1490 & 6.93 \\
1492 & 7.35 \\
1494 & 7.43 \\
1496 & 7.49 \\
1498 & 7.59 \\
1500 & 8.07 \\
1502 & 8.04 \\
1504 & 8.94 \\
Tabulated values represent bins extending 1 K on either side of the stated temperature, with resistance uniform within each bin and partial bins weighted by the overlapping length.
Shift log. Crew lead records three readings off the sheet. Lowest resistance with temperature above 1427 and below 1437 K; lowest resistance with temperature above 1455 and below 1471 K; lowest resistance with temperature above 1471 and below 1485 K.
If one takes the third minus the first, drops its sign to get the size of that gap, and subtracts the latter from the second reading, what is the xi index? 7.1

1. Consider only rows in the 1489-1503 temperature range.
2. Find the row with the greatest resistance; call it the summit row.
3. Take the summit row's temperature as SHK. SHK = 1500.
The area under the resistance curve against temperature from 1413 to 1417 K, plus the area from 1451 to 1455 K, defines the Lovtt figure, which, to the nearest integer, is 65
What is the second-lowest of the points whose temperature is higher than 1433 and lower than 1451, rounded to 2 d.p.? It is 7.15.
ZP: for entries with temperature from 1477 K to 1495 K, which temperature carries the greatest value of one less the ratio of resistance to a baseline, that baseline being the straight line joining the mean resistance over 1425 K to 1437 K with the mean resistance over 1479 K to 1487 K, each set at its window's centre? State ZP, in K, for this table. 1480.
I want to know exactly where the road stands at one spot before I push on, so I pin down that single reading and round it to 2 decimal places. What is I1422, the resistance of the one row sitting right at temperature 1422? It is 8.39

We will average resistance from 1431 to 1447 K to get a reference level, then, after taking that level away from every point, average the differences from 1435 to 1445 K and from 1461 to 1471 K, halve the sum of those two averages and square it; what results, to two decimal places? 0.09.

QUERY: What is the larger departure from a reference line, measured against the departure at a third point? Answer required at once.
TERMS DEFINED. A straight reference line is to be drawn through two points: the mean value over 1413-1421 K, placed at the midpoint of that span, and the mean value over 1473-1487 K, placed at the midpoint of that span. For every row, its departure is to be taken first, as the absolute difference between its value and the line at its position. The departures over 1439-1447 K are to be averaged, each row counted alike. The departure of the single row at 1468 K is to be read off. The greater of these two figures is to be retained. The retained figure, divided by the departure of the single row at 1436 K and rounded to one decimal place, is 2.6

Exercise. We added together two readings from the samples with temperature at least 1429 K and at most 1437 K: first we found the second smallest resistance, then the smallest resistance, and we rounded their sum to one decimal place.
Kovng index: 14.4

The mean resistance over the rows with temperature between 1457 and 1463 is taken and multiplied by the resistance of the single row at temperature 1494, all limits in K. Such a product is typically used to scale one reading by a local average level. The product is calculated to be 58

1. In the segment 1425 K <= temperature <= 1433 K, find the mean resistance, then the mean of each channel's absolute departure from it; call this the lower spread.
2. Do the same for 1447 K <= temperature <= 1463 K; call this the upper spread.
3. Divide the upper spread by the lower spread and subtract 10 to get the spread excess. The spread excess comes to -7.8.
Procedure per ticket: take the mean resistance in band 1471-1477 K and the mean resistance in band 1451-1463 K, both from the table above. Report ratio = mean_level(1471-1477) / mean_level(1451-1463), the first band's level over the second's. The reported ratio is 0.943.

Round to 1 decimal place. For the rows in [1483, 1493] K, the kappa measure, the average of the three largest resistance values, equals 7.3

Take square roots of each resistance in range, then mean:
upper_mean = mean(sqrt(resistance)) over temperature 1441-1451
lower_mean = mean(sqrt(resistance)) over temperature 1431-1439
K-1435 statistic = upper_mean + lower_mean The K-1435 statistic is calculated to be 5.45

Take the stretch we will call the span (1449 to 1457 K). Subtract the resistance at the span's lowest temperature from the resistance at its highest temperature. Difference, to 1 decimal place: 1.0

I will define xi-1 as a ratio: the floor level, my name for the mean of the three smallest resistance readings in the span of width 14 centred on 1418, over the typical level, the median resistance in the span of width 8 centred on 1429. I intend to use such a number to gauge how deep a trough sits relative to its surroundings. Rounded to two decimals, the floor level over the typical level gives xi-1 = 1.01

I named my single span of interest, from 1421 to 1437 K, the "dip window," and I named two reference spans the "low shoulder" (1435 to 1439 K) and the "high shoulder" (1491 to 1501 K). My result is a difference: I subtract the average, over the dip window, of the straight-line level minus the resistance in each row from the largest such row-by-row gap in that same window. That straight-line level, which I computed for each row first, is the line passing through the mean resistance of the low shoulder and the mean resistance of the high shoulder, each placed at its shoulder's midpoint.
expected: 0.4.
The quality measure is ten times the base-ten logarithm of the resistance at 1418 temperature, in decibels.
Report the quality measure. 8.8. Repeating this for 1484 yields 8.4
